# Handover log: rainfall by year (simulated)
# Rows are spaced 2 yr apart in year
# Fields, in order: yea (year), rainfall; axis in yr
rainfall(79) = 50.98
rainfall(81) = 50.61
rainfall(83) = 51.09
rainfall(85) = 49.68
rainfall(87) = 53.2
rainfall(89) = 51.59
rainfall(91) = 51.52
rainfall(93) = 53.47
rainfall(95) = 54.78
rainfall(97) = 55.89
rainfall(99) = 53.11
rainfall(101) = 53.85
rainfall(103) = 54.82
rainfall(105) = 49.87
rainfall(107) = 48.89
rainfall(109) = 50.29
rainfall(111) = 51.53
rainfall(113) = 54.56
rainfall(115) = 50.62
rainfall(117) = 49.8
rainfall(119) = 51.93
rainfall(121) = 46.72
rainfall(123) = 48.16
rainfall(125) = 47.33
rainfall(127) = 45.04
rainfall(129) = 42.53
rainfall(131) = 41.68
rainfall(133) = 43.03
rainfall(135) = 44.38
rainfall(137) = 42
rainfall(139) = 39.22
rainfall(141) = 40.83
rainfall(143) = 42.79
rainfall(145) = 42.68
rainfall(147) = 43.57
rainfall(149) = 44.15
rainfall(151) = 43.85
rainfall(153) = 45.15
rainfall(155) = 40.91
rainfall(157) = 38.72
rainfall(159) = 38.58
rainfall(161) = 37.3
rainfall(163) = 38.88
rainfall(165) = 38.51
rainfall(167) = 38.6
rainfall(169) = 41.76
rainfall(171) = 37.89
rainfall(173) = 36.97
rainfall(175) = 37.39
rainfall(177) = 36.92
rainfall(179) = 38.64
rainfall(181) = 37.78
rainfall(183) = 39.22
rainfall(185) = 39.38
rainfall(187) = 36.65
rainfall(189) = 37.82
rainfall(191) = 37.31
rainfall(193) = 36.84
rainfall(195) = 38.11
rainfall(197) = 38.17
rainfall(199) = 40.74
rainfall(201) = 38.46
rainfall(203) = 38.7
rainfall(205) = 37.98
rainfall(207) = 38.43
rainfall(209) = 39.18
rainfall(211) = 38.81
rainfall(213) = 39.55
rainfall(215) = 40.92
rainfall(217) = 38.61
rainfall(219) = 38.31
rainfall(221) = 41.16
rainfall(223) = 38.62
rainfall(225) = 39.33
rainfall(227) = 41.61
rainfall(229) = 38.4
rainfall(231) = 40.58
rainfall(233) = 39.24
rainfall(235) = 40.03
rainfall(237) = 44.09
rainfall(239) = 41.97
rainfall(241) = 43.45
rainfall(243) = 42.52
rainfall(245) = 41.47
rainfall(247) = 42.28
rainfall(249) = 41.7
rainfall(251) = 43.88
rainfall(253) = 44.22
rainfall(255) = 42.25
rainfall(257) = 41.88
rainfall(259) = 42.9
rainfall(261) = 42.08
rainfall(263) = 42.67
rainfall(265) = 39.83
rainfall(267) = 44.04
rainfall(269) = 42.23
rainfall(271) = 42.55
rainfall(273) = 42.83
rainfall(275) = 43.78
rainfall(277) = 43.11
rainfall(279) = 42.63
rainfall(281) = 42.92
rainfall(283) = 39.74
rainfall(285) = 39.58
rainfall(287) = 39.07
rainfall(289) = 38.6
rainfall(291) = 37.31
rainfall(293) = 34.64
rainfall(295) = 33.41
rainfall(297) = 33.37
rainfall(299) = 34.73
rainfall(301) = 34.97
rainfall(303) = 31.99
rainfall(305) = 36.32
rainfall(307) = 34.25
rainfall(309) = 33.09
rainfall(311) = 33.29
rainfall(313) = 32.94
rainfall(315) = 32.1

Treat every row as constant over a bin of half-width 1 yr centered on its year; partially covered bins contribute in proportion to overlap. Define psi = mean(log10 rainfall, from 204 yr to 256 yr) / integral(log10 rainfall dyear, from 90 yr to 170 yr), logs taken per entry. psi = 0.012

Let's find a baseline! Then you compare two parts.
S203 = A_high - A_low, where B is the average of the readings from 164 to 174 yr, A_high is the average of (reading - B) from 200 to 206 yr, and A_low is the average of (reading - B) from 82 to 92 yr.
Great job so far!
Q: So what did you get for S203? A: -13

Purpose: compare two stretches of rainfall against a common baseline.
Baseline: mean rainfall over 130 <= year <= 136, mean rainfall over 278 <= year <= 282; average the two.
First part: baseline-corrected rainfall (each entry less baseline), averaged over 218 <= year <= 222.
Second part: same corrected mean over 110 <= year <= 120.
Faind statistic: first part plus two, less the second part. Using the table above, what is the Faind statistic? -10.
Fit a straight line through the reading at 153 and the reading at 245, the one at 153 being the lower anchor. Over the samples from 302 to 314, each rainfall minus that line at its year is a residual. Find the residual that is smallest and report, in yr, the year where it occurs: 303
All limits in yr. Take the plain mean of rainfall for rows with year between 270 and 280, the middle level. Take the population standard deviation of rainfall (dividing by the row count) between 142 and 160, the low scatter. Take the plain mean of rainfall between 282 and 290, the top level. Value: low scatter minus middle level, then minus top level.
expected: -80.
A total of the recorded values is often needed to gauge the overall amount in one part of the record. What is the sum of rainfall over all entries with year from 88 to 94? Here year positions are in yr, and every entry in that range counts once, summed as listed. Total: 157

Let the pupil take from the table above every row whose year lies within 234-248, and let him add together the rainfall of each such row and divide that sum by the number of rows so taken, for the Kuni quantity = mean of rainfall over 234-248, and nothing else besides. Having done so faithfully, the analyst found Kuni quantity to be 42.3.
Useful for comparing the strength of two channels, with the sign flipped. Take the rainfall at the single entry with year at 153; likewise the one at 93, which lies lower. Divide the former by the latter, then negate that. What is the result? -0.84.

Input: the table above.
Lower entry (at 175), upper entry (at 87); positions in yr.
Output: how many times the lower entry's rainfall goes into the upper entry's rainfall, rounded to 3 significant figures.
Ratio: 1.42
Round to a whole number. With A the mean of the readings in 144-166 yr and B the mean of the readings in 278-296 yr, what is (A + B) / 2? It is 40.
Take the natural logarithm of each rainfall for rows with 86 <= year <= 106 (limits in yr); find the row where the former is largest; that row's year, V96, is 97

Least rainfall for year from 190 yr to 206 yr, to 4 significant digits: 36.84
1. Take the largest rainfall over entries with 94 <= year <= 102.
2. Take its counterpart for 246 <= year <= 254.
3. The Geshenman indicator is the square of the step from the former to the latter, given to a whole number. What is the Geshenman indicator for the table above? 136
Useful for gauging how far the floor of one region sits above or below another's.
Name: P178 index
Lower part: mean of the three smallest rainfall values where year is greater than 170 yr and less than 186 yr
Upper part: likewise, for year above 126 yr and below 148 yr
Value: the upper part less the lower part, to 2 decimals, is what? 3.48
